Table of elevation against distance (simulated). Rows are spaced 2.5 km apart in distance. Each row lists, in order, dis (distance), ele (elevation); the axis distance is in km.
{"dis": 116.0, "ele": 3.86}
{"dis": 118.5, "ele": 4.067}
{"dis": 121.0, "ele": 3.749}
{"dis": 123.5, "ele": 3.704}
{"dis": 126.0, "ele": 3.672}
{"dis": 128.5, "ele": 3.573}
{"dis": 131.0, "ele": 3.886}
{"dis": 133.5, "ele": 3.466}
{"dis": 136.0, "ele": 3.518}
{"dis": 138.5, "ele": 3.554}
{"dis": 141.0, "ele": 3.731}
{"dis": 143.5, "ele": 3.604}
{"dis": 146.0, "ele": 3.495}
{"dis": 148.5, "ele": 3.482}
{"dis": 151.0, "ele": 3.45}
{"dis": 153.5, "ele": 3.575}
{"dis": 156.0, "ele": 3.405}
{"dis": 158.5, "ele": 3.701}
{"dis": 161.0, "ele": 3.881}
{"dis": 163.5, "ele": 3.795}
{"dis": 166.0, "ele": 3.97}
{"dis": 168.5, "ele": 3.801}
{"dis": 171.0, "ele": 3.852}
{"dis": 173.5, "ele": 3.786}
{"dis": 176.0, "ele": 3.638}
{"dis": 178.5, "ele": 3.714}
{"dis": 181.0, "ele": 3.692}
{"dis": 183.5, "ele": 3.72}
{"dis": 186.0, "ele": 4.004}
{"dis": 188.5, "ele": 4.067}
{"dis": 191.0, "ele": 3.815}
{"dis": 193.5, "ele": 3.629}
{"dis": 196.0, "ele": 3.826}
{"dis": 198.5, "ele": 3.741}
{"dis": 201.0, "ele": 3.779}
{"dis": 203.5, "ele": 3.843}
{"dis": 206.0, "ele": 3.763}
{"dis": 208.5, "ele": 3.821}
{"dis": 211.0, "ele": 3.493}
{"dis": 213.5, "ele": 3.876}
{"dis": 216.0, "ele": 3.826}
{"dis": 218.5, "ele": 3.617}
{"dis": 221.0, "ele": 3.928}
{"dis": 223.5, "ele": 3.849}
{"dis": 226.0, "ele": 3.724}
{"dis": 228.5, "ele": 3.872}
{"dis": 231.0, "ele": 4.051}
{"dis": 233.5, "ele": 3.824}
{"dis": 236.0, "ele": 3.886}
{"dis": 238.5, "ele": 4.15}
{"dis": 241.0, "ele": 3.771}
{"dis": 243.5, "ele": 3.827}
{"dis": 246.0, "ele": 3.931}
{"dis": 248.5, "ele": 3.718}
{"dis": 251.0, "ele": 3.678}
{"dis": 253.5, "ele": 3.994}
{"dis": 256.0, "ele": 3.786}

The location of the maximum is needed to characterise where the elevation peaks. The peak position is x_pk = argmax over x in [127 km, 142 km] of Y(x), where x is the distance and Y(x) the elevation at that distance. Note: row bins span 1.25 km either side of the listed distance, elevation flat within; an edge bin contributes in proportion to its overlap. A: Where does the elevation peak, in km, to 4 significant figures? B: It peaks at 131.0 km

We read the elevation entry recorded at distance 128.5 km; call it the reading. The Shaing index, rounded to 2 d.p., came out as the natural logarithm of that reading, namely 1.27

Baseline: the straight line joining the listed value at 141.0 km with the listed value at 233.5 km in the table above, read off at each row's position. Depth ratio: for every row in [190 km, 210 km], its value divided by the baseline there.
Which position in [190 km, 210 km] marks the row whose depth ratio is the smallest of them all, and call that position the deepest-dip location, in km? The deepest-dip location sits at 193.5 km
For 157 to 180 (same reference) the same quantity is 176.0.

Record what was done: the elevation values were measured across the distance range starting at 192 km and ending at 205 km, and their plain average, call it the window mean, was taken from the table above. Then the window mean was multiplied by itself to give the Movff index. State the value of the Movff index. 14.2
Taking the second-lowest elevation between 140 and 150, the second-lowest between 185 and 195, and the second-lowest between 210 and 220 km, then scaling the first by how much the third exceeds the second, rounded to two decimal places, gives -0.69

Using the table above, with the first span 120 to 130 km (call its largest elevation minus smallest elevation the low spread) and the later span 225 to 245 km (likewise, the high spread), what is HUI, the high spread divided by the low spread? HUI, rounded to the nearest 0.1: 2.4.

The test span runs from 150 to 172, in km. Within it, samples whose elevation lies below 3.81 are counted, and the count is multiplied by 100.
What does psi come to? 600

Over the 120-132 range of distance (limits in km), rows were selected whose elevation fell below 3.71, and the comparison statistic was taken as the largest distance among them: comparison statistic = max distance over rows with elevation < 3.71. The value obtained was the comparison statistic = 128.5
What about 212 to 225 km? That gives 218.5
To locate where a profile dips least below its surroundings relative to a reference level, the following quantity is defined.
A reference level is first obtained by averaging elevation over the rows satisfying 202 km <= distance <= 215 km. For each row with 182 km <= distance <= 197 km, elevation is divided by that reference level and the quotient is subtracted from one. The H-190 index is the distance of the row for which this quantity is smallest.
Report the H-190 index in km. 188.5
